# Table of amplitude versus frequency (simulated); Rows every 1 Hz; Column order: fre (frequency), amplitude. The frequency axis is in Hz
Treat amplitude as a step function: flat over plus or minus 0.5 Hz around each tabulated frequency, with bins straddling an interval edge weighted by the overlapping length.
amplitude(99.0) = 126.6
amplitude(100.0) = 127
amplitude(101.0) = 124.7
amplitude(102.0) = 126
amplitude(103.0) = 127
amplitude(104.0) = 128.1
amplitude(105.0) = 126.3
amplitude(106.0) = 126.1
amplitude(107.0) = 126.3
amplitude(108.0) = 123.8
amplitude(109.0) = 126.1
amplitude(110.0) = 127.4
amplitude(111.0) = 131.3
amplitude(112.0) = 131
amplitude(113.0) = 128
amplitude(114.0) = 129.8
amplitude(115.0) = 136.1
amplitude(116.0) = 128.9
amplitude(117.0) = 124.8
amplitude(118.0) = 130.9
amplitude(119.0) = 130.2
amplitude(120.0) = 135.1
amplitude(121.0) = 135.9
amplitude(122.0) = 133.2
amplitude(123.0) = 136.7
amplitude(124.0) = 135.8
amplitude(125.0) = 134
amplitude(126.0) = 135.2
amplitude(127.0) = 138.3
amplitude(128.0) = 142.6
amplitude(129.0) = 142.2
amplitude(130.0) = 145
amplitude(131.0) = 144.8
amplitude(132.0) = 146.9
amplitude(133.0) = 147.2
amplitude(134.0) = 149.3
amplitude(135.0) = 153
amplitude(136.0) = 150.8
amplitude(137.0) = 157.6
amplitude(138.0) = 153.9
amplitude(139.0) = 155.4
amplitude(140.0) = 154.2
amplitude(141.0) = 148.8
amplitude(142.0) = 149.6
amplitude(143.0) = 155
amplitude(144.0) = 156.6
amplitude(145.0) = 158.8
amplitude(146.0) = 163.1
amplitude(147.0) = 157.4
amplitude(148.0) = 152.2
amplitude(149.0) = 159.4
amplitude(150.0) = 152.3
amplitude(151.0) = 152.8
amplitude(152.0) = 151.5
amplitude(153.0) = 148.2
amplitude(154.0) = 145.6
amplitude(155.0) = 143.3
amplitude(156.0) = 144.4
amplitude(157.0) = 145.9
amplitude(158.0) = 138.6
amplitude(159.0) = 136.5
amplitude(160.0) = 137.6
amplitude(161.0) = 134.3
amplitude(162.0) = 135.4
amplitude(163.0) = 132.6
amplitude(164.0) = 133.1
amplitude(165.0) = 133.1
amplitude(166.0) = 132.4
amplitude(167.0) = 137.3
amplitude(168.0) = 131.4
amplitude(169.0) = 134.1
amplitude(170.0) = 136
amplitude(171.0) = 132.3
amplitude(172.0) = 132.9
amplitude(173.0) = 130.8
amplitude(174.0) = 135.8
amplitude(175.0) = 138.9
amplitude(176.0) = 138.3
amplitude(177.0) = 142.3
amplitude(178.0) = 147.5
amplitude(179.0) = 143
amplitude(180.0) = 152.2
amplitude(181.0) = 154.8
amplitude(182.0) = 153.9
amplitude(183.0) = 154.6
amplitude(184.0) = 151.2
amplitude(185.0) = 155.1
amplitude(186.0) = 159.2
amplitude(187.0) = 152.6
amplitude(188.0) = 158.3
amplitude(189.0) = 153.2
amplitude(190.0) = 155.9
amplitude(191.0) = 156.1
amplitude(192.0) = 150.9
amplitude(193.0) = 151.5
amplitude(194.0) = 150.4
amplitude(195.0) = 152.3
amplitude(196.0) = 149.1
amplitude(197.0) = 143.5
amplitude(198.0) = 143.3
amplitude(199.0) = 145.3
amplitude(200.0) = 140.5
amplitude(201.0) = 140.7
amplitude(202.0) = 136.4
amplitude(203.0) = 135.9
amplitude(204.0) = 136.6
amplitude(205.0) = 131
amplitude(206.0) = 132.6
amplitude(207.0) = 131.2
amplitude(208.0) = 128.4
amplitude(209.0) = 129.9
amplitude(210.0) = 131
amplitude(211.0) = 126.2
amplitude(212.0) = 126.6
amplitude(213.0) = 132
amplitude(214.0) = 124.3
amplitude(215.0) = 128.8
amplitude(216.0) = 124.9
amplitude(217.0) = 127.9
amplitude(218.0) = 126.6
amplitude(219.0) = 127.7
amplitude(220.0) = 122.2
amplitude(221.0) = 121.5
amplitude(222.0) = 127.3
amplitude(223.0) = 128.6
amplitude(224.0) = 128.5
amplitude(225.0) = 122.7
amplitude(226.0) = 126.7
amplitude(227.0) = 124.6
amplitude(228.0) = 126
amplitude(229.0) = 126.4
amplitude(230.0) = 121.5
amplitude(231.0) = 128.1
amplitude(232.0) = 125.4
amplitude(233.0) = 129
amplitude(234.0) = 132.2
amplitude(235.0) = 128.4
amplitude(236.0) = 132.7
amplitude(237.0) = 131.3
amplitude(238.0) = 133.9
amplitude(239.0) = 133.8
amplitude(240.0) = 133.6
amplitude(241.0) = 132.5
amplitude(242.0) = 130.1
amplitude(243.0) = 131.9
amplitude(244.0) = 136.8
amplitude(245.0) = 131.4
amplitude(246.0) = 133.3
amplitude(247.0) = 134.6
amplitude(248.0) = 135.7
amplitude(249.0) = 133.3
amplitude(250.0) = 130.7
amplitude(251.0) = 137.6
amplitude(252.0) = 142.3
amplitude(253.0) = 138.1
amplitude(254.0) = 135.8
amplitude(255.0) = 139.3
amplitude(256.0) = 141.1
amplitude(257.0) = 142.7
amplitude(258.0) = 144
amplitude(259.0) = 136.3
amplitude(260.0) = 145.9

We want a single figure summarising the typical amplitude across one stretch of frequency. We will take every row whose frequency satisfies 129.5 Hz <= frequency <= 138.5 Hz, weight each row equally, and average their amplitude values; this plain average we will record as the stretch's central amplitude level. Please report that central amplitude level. 150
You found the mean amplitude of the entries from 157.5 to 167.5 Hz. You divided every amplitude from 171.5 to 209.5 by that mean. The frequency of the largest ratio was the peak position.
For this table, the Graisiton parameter 186.0 Hz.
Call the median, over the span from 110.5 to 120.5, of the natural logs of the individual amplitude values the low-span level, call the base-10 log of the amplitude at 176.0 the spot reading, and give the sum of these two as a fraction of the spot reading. 3.28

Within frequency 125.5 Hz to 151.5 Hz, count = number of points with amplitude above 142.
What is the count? 24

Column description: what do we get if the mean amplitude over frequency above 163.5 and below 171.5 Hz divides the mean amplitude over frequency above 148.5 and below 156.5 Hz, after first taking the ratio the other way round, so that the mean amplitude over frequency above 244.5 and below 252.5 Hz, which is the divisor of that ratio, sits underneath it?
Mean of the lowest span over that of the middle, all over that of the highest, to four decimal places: 0.0083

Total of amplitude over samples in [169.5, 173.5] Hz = 532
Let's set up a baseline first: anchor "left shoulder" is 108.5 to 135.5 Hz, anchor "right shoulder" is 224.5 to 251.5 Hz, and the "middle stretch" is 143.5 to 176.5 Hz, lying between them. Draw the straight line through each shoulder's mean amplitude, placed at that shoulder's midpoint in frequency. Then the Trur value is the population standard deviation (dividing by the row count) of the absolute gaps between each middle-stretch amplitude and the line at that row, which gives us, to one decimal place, 8.5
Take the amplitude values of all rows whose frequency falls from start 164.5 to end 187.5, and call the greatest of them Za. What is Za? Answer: 159.2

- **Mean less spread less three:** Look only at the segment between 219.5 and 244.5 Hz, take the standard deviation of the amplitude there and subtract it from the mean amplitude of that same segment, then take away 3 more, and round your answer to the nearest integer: 121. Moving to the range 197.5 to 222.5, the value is 122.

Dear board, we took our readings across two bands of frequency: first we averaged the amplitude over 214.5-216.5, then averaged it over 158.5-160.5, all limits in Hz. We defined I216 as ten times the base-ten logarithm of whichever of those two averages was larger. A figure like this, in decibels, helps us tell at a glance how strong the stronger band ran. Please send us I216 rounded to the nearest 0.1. 21.4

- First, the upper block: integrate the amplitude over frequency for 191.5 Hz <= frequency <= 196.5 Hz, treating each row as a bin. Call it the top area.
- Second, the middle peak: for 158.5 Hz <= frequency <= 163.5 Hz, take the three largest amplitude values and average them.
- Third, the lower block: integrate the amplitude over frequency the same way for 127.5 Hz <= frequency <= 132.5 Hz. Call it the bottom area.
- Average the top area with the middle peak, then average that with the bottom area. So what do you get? 583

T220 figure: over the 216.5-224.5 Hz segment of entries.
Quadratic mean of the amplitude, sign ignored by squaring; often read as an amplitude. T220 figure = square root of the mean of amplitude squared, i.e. 126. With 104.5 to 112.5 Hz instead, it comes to 127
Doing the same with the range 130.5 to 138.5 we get 150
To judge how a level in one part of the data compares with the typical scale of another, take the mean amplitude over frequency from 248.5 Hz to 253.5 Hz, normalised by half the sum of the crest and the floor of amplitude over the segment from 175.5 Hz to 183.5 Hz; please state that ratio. 0.93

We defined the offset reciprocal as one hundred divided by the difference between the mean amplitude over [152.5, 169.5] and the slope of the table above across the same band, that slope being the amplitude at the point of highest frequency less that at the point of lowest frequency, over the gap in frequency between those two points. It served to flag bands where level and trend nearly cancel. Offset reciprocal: 0.721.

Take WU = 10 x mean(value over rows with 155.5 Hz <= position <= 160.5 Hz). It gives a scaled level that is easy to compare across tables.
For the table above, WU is 1406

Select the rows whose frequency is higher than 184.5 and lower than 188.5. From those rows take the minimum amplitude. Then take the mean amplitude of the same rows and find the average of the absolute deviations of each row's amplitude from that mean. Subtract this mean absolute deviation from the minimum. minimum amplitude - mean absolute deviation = 150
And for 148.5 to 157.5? 139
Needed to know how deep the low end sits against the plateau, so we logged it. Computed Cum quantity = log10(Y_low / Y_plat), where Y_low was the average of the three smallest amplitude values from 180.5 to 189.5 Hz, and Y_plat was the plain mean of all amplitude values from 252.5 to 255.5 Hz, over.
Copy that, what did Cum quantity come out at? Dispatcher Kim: 0.04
